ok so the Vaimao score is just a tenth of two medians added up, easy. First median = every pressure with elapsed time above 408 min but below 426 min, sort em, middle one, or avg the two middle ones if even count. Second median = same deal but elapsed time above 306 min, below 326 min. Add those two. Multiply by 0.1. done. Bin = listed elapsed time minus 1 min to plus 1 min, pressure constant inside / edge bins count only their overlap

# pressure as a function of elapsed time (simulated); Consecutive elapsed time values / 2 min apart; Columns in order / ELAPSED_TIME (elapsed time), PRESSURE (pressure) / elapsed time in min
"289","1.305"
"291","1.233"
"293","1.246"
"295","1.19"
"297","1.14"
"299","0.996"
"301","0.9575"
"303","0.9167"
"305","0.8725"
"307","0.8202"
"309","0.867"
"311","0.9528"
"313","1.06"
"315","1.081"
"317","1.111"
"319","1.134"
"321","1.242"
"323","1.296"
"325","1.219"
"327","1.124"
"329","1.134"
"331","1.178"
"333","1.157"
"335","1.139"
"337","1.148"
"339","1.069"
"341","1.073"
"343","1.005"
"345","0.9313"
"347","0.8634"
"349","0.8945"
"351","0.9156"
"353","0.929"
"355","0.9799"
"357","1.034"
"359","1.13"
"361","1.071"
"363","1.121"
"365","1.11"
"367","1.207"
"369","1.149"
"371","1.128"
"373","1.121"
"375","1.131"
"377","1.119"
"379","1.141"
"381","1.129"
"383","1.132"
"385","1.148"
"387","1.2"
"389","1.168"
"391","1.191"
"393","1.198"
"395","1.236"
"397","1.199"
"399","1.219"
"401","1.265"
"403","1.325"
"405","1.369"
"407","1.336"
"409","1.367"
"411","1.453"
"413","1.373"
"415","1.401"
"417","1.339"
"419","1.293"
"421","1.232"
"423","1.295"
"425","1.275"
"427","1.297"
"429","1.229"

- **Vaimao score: 0.24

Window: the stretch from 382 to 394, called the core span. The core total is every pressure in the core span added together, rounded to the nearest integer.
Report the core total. 7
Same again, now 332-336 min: 2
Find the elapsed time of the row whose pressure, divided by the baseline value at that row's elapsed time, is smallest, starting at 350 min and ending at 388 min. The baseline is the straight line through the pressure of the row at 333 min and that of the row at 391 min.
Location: 351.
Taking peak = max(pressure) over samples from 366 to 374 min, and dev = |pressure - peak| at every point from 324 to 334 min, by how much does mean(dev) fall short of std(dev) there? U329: -0.02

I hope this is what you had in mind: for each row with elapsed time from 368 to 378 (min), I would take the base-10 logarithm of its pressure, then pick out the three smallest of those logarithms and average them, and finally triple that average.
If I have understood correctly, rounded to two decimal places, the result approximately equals 0.15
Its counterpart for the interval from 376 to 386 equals 0.16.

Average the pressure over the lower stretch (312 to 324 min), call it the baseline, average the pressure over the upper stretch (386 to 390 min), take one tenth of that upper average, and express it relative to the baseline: 0.103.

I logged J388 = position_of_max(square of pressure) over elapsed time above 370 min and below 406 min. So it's 405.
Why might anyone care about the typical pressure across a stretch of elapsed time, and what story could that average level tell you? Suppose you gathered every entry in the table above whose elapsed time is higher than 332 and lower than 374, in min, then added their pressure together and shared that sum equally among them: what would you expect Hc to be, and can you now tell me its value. 1.06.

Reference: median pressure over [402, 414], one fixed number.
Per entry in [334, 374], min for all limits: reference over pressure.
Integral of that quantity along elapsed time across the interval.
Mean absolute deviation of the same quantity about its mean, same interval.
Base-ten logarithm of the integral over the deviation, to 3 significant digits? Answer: 2.67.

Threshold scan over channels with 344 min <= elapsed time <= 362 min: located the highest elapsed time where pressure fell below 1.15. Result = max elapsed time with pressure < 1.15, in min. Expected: 361 min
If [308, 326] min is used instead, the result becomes 319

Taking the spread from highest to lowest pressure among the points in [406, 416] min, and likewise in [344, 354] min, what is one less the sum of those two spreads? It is 0.82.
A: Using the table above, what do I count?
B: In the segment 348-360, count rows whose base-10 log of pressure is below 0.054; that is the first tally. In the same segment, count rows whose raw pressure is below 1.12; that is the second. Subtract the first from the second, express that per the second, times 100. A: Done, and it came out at -20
